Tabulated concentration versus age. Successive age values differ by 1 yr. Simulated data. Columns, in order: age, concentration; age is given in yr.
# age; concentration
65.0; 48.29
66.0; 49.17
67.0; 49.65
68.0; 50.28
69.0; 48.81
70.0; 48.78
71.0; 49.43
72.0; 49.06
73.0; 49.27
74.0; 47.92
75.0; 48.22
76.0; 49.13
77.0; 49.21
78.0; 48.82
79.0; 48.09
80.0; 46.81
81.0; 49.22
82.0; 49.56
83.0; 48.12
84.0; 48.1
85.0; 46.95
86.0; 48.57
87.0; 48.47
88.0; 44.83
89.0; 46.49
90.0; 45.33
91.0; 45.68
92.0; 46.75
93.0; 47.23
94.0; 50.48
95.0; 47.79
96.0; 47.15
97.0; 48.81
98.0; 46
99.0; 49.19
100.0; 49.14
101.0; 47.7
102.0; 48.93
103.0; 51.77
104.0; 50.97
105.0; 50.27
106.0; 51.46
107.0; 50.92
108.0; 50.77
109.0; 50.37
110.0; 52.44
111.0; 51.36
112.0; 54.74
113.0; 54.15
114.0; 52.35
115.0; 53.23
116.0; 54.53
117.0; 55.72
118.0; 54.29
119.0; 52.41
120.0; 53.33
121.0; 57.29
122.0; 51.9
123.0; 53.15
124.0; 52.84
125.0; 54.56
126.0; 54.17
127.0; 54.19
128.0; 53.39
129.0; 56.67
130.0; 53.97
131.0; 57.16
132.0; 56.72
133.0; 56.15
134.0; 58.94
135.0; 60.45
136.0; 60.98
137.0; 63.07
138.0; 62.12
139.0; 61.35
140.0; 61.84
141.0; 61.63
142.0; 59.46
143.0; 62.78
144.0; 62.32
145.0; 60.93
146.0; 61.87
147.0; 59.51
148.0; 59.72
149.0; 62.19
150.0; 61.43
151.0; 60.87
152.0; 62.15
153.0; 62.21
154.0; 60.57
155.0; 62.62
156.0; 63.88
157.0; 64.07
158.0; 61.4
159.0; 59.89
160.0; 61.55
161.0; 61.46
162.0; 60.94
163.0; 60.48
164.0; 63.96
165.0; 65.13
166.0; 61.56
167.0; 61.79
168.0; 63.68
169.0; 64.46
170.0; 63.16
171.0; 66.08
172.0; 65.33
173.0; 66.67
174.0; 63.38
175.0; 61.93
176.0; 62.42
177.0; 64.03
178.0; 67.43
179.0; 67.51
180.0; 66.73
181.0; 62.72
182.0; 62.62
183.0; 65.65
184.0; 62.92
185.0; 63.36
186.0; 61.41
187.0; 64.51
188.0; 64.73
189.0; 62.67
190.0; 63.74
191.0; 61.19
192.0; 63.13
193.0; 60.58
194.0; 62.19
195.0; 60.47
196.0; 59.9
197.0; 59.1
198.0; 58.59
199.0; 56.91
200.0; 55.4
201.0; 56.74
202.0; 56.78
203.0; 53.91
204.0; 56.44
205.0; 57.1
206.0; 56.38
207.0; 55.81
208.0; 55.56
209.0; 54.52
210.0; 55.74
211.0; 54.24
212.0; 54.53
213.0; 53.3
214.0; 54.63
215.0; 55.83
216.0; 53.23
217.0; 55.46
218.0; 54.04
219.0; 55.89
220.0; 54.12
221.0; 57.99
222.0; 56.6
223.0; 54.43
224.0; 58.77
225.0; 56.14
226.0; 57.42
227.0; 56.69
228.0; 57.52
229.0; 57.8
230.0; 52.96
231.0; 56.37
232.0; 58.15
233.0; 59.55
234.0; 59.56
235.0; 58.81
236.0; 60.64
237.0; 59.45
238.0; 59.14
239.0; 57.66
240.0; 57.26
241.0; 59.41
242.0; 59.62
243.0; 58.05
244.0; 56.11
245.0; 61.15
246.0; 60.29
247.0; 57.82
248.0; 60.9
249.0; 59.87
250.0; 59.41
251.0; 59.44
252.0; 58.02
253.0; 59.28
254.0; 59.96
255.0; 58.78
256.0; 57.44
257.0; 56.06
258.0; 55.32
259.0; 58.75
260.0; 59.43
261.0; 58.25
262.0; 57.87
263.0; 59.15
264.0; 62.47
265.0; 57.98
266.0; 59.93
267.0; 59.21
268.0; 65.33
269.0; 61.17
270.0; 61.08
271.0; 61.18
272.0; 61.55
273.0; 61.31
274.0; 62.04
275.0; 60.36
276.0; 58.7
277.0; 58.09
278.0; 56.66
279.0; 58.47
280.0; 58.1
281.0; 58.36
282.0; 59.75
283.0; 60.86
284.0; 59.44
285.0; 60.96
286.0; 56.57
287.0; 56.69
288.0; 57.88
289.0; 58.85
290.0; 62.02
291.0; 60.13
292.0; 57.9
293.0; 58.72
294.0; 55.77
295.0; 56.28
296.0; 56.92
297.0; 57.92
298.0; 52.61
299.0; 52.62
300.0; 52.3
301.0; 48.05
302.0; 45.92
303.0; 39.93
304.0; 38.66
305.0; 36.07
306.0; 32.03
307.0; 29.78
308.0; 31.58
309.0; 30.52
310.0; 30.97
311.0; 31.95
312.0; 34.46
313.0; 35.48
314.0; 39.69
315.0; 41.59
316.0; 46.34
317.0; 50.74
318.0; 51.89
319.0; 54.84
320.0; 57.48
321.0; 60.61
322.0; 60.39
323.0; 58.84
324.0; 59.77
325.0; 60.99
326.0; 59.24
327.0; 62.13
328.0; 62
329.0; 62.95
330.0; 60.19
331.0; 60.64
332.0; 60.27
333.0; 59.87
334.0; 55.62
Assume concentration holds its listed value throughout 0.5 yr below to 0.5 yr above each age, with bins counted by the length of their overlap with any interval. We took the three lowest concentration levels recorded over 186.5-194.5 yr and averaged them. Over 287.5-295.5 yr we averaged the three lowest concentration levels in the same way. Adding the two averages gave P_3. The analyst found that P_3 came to 118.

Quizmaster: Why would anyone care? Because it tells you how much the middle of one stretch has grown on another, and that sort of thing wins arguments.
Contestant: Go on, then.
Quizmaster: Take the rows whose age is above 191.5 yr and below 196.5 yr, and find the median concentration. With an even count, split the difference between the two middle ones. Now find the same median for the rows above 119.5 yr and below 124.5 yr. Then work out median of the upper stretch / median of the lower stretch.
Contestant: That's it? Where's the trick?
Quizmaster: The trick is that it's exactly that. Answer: 1.14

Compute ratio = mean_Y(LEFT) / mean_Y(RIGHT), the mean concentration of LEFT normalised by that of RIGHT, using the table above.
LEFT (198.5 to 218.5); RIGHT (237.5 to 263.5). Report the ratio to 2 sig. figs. 0.94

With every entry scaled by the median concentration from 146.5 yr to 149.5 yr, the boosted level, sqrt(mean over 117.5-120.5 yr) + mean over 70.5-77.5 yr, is 1.76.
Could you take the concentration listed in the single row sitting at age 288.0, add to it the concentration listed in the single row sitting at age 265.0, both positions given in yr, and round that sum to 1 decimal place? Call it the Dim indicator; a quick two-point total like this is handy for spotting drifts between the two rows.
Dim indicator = 115.9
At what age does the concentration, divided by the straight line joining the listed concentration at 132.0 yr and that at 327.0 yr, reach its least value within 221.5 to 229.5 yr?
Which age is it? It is 223.0 yr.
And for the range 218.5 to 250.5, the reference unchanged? 230.0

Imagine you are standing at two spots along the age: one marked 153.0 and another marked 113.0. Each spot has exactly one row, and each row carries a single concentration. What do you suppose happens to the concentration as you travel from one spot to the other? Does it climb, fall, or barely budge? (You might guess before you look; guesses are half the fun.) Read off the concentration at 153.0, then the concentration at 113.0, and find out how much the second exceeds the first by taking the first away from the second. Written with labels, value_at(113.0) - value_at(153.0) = -8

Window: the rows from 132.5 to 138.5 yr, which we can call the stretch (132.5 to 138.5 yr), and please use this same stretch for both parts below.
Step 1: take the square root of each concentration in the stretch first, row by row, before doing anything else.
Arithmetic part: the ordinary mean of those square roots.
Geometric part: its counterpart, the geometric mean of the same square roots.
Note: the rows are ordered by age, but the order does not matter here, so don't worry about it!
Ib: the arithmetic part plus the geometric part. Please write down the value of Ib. 15.5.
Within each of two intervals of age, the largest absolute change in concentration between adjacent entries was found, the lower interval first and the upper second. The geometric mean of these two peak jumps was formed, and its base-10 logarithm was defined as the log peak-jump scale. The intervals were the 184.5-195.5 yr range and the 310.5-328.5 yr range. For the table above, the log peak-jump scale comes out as 0.58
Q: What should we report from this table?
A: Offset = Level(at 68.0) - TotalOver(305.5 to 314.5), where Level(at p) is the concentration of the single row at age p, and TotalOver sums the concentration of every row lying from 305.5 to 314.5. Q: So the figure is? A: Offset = -246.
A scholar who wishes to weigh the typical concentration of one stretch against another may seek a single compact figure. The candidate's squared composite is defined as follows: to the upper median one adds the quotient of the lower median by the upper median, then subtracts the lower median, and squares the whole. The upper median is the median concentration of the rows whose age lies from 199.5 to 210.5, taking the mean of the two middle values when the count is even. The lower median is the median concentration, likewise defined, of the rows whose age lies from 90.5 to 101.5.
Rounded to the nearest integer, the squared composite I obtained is 80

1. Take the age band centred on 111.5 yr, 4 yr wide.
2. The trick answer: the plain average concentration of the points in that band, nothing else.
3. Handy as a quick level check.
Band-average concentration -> 53.2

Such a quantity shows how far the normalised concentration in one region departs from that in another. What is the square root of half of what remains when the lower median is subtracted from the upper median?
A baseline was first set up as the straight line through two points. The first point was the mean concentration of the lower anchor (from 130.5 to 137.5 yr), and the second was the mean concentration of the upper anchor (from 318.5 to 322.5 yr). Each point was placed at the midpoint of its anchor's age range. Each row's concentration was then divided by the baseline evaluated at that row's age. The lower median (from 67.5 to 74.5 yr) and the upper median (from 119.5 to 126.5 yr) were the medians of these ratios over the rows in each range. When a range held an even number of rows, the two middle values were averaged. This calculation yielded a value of 0.193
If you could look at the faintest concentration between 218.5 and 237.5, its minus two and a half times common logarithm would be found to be -4.31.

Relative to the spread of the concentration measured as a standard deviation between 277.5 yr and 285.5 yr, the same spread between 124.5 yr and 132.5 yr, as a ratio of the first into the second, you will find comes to 1.02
